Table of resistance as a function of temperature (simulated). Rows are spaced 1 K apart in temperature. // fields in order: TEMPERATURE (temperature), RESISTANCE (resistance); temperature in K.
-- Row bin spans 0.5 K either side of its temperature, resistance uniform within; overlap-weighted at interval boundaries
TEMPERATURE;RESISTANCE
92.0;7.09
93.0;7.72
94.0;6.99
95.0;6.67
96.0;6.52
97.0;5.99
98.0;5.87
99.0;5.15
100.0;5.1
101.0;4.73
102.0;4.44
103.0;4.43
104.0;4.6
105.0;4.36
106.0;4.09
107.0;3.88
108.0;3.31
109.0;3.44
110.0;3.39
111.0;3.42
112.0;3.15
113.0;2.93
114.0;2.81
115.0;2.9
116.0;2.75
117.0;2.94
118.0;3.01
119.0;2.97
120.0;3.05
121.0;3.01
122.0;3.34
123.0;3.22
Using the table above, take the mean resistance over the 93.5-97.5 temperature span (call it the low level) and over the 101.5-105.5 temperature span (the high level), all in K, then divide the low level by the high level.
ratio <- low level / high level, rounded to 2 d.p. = 1.47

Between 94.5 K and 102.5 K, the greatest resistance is 6.67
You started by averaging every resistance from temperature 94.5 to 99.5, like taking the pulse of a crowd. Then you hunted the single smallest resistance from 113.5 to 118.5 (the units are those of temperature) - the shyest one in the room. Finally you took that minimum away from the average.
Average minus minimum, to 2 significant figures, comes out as 3.3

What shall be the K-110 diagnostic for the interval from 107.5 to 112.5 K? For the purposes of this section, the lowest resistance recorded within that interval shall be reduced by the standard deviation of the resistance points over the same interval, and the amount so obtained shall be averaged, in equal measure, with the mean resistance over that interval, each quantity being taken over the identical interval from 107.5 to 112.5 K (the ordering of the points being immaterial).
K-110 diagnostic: 3.2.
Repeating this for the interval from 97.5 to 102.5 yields 4.5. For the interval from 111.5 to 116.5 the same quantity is 2.8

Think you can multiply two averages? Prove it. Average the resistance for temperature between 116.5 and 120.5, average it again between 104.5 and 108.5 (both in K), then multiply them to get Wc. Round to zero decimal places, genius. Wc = 12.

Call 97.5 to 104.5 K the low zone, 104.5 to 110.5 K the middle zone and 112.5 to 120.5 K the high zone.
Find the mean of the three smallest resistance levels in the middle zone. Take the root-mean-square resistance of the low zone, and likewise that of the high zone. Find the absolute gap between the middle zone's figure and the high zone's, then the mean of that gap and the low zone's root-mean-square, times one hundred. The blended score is 269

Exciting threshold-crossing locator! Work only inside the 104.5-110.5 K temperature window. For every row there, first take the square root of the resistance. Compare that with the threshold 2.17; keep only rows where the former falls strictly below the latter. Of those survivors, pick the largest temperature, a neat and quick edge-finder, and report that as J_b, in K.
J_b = 110.0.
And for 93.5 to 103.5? 103.0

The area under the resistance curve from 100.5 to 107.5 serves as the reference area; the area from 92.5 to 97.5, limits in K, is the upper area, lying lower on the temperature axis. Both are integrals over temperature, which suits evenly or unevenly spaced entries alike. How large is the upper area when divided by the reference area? 1.11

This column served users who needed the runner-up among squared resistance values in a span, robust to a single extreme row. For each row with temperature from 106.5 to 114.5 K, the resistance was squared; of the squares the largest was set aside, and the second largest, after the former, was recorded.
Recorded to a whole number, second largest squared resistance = 12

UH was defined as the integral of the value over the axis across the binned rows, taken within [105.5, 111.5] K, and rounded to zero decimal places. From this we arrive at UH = 22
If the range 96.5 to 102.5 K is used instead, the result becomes 31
